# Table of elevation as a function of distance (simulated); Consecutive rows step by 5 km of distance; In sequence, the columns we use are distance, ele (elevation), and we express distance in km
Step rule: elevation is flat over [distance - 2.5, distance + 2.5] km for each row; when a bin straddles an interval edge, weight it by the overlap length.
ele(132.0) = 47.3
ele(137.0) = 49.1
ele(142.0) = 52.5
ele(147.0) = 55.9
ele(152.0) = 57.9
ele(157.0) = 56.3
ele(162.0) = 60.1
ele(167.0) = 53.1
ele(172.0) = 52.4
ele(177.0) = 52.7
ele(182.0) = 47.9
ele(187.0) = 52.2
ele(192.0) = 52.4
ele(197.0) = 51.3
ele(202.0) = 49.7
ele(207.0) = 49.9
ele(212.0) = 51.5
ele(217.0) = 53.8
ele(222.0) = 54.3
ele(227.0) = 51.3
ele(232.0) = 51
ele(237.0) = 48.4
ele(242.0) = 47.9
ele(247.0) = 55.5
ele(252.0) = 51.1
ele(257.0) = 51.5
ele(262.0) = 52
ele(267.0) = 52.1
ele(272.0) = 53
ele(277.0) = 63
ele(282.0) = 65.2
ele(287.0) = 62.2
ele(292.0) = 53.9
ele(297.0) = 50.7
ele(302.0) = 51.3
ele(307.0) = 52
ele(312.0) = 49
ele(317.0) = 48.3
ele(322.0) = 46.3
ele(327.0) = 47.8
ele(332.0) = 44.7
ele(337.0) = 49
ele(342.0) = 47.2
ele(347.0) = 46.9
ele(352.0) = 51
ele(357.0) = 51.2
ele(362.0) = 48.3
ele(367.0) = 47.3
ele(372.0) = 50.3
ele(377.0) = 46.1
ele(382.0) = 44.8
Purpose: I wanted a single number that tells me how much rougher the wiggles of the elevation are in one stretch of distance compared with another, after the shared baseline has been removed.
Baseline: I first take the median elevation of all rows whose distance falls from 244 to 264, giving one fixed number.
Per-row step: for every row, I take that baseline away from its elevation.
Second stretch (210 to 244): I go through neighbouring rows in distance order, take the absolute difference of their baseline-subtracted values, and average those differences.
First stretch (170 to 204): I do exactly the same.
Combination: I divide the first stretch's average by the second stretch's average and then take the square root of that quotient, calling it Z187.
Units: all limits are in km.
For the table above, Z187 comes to 1.16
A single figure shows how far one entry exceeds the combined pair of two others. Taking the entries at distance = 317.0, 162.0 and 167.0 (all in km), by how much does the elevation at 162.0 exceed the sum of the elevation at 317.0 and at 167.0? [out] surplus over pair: -41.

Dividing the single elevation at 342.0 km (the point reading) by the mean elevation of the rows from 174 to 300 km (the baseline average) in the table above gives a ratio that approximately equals 0.89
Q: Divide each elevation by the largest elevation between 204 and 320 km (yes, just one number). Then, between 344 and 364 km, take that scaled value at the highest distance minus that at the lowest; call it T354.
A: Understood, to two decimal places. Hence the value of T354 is 0.02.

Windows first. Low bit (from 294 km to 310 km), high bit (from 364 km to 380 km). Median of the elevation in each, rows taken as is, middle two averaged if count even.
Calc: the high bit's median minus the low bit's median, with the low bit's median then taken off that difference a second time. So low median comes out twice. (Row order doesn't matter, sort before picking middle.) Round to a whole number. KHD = -55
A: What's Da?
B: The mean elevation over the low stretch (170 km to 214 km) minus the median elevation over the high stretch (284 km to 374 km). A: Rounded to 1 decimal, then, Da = 2.1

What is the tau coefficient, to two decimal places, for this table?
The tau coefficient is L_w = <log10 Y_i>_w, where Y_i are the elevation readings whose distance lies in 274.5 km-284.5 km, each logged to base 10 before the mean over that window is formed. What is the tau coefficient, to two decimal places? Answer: 1.81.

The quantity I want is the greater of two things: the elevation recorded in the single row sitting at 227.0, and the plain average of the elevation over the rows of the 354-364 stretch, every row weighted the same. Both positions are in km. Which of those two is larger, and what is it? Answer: 51.3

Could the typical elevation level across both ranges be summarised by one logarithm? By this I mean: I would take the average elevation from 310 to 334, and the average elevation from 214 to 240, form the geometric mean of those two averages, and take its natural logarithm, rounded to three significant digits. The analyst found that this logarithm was 3.90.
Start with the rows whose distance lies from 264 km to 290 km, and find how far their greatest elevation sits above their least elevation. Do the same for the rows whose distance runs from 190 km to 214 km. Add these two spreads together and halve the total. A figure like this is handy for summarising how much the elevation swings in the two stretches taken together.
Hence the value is 7.9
